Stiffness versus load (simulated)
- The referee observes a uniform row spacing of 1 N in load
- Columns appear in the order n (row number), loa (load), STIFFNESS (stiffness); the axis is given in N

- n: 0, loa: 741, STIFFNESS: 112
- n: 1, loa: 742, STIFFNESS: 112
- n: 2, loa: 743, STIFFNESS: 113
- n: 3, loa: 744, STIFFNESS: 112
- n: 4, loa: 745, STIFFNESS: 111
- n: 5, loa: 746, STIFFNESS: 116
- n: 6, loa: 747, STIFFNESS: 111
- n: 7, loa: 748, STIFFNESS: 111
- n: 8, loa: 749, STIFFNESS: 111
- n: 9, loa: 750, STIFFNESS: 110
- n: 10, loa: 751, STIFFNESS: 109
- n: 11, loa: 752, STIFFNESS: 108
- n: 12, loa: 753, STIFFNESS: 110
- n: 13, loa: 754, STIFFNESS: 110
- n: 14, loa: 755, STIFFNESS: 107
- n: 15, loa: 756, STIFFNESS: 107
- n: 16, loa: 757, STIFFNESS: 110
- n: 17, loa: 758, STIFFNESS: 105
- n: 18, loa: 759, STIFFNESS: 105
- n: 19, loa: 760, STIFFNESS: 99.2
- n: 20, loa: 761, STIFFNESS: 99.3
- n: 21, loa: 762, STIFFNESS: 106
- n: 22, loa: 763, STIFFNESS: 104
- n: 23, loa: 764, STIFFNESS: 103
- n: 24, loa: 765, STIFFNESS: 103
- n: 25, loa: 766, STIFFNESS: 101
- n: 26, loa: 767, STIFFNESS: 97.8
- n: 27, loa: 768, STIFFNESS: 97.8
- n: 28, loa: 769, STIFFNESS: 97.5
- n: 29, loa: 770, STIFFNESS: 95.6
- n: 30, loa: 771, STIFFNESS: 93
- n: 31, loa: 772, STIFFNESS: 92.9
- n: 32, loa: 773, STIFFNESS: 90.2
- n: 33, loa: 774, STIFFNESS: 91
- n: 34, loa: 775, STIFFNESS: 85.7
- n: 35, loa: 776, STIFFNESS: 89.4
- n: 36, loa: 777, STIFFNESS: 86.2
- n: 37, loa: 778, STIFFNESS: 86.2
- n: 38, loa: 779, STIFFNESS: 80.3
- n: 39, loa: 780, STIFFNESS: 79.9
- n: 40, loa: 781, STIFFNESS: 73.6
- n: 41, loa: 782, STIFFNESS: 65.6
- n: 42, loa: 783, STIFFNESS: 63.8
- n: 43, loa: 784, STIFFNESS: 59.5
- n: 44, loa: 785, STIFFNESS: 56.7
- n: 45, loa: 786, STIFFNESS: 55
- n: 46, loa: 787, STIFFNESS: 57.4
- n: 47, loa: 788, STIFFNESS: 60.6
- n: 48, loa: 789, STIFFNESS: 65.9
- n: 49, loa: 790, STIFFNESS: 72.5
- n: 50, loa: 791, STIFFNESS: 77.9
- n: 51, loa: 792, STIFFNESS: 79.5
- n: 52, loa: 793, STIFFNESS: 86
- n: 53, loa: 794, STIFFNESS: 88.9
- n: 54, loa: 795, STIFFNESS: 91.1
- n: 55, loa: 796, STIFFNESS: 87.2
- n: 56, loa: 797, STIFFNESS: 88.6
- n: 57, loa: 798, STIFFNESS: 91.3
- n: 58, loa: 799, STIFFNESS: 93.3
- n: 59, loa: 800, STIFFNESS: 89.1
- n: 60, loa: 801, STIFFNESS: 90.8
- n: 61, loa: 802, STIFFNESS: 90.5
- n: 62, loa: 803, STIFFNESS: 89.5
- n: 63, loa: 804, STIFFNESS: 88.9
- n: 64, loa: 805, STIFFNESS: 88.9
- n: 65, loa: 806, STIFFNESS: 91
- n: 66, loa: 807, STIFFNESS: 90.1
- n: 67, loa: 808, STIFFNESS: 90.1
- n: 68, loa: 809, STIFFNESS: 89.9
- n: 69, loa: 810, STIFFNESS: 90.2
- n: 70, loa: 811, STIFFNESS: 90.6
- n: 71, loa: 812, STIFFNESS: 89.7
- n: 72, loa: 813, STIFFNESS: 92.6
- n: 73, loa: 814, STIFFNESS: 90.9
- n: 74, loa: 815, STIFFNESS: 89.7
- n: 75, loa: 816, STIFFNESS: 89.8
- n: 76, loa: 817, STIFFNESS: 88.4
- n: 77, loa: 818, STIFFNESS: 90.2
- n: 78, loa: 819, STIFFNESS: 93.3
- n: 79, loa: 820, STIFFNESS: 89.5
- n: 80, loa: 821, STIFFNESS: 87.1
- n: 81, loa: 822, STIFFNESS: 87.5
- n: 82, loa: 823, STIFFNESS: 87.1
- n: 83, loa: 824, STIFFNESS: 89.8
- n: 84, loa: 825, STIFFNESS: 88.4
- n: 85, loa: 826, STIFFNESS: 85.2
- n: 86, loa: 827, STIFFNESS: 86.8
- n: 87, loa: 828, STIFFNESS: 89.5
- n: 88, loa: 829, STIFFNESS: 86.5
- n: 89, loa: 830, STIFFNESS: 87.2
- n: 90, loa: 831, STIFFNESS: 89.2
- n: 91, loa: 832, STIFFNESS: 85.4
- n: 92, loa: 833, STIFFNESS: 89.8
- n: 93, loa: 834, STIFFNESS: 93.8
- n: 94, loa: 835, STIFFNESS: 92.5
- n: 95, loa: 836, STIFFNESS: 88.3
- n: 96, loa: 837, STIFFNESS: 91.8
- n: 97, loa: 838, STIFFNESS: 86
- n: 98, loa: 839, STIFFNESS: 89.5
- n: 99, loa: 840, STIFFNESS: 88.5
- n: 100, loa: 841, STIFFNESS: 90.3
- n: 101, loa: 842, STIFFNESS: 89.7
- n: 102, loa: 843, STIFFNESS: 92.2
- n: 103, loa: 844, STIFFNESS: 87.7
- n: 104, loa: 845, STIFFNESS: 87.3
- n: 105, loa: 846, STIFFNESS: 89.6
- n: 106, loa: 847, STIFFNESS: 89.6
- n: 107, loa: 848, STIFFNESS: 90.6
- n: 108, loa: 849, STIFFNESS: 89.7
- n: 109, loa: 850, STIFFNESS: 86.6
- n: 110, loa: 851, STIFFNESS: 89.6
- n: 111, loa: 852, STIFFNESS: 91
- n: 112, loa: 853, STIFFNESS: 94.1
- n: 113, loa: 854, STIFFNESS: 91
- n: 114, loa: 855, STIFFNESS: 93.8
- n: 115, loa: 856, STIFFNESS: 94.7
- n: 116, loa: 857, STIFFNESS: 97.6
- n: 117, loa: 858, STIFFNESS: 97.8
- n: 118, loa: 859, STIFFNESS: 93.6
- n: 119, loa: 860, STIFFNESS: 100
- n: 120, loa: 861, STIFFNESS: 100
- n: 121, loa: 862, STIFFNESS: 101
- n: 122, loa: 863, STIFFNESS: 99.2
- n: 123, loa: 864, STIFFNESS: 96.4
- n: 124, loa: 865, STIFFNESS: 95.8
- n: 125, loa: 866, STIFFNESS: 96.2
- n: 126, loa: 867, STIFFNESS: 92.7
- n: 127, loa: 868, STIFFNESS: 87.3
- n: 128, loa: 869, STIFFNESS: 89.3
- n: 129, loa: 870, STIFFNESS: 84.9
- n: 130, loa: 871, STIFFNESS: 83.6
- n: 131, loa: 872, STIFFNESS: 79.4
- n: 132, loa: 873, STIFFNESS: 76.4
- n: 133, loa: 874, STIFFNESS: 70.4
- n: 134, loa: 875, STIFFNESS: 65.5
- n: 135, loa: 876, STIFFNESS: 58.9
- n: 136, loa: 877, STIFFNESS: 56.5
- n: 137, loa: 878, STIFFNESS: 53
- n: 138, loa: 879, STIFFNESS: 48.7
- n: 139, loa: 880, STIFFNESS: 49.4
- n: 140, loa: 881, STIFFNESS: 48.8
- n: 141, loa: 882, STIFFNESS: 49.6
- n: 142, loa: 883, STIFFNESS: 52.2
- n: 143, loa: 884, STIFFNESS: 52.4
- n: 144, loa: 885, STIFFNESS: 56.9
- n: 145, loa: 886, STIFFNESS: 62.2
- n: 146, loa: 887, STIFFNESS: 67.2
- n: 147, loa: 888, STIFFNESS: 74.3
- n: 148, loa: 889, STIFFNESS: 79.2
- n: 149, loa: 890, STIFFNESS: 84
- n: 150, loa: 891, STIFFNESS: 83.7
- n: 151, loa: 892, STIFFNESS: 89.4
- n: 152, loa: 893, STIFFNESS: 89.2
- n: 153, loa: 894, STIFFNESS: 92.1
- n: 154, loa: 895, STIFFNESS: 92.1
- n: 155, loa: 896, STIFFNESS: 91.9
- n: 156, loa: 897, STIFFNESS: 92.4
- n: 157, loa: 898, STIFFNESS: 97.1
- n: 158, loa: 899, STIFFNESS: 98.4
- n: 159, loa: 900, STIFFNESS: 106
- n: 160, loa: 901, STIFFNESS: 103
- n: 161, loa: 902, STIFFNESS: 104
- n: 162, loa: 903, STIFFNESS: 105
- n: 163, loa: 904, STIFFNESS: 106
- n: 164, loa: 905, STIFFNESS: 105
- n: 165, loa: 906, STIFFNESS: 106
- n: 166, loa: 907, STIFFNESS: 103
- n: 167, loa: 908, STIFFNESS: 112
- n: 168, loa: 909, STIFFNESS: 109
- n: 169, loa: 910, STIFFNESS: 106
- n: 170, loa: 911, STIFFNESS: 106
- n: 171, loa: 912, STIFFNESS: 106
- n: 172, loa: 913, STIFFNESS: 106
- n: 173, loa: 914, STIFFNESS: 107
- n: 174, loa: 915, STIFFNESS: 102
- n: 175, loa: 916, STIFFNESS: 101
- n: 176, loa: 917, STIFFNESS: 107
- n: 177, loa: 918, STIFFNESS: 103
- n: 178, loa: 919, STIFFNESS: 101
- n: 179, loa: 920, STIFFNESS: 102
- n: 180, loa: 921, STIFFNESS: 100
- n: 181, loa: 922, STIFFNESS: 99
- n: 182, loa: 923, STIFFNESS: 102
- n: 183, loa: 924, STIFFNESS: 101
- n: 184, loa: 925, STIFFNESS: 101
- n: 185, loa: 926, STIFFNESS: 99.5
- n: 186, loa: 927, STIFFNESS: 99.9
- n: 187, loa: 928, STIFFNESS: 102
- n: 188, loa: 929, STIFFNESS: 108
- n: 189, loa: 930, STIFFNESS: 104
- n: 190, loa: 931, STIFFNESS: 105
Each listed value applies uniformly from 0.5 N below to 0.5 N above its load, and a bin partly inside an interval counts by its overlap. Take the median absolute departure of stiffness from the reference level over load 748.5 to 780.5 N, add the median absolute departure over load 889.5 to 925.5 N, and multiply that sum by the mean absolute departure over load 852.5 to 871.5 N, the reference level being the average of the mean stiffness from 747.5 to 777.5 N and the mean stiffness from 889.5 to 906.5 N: 78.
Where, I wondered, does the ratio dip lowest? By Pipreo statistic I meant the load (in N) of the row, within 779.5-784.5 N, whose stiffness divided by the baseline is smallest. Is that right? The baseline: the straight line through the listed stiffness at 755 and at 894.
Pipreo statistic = 784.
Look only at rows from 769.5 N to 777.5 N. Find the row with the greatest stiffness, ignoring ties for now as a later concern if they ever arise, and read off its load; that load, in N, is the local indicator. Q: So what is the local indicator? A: 770 N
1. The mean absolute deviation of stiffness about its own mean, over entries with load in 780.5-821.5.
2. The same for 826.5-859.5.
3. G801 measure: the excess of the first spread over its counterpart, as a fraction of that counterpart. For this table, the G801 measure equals 3.1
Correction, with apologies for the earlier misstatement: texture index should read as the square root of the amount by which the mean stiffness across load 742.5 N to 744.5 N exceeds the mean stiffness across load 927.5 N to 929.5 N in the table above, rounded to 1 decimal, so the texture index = 2.7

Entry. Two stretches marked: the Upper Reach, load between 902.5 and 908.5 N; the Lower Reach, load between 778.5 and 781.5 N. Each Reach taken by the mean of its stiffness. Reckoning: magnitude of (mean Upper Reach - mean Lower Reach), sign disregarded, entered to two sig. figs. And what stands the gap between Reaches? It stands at 28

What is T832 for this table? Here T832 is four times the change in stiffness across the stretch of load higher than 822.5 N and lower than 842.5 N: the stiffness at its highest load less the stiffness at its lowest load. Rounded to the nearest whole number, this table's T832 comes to 10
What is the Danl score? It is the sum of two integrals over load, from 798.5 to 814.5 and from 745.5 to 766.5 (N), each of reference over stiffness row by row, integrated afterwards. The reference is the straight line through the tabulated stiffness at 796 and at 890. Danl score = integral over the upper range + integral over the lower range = 33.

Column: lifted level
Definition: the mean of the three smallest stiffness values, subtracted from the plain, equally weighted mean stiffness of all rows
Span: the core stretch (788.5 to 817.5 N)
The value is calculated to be 15.6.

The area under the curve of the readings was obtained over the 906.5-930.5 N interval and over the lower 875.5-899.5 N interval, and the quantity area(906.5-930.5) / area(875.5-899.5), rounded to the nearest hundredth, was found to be 1.45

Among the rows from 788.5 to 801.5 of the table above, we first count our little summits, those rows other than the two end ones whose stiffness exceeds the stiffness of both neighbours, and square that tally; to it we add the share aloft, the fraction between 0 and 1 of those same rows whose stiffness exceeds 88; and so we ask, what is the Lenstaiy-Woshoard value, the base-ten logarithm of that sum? 0.7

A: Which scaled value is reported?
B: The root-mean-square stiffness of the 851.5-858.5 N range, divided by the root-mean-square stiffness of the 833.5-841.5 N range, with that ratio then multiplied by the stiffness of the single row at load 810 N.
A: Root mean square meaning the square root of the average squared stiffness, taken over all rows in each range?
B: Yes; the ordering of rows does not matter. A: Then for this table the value 94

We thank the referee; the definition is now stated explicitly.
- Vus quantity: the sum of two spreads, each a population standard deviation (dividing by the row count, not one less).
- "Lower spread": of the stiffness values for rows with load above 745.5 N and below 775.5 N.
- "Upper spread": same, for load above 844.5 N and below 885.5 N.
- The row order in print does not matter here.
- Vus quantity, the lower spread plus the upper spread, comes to 25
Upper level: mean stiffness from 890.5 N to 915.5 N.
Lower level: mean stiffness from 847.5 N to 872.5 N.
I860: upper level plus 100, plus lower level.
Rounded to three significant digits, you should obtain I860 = 293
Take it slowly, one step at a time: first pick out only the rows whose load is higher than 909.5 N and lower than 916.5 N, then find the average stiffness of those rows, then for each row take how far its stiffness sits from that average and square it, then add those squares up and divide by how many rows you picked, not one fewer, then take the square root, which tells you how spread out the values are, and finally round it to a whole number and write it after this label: 2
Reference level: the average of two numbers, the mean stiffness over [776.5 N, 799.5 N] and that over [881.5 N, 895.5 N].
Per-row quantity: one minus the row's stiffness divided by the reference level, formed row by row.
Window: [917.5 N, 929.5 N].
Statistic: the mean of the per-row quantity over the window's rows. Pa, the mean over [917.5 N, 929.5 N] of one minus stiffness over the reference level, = -0.36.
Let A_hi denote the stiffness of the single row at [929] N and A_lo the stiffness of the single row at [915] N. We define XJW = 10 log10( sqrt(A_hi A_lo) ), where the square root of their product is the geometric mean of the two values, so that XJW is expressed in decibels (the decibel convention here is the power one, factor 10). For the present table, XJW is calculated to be 20.2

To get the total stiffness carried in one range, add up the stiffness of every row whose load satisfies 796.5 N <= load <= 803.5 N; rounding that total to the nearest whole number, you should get 633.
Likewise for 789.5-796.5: 583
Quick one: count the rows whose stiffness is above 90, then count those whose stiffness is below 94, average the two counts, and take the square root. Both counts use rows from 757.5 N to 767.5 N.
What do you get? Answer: 2.2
